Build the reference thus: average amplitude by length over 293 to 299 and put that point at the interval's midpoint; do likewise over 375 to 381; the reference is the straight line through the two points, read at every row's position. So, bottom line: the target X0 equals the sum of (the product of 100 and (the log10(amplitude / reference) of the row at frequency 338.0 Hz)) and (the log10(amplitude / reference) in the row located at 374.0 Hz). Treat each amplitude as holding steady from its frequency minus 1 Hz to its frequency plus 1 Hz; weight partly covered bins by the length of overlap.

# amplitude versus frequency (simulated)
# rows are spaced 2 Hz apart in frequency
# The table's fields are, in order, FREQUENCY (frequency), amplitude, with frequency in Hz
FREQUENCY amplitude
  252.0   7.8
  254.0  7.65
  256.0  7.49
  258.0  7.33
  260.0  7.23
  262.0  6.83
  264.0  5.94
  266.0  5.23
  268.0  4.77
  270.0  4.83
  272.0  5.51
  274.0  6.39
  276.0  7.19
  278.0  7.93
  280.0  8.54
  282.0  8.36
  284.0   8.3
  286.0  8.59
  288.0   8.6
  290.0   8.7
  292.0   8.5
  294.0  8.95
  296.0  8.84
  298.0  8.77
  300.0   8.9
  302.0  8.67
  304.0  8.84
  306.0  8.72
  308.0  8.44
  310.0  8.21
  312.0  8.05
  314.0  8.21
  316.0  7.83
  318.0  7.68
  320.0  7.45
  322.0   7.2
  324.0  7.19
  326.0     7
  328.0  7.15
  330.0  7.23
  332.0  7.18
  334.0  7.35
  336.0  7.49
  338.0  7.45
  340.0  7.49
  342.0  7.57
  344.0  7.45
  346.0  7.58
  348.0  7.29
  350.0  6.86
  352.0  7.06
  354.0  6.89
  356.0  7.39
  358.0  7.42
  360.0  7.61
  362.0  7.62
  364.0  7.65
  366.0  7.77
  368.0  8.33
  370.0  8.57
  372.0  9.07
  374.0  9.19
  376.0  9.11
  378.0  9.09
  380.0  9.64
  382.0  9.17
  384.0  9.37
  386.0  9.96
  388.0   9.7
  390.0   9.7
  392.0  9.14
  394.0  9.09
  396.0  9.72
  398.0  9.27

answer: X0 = -8.6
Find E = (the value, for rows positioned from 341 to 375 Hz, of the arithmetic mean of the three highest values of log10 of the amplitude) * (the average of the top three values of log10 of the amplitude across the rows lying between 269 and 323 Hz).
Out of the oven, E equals 0.903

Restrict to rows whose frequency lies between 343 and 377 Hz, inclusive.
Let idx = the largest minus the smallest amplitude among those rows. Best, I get 2.3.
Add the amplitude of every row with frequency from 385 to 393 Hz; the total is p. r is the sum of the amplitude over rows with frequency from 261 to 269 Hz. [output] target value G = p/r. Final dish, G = 1.69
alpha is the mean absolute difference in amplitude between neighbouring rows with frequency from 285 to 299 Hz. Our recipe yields 0.157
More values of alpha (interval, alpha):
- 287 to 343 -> 0.162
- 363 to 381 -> 0.274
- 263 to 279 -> 0.619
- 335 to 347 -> 0.082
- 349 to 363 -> 0.183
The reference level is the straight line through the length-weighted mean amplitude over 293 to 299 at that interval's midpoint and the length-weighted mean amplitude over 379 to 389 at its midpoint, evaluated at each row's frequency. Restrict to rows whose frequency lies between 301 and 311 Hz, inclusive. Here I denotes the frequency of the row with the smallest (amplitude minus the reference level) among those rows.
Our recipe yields 310.0 Hz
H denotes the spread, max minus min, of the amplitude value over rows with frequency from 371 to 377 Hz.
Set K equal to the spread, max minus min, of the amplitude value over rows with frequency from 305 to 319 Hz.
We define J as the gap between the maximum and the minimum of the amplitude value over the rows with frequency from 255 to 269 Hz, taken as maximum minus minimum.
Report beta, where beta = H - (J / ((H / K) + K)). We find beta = -2.2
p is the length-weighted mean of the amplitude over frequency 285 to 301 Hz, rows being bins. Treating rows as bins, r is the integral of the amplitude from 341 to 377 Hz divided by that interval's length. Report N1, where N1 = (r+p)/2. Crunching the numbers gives 8.27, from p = 8.73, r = 7.8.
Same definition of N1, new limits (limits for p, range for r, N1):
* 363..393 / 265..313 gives 8.43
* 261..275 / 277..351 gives 6.80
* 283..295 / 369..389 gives 8.95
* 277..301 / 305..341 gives 8.11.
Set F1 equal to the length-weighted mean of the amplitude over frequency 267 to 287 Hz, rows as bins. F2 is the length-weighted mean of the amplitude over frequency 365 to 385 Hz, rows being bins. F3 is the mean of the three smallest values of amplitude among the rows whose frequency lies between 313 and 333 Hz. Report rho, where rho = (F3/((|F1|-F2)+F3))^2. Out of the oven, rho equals 1.9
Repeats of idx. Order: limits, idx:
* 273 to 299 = 2.6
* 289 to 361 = 2.1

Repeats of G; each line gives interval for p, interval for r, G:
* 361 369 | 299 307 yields 0.89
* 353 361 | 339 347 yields 0.97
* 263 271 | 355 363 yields 0.69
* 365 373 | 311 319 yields 1.06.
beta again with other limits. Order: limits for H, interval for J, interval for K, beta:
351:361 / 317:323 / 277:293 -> 0.4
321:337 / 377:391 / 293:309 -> -0.1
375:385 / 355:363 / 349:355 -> 0.5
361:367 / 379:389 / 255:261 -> -0.8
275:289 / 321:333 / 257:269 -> 1.3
